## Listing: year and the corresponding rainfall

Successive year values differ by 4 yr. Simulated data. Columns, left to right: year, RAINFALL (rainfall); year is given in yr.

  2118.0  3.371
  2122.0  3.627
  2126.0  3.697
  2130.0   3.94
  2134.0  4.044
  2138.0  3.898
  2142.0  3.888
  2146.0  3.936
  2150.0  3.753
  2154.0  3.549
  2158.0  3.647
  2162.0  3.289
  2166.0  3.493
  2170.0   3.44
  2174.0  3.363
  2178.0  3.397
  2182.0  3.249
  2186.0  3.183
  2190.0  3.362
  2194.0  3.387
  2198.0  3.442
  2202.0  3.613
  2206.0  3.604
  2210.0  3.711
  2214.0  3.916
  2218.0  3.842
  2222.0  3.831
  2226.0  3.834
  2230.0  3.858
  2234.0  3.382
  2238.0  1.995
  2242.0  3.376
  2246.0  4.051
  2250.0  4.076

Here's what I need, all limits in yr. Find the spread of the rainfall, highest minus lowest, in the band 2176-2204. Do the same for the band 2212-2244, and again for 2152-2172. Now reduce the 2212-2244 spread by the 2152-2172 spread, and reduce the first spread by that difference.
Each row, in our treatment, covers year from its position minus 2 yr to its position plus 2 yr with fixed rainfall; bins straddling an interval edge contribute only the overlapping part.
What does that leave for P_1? -1.13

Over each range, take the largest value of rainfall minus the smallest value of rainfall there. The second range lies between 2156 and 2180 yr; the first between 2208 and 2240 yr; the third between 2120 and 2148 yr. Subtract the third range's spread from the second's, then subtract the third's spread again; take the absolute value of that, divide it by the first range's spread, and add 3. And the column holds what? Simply 3.25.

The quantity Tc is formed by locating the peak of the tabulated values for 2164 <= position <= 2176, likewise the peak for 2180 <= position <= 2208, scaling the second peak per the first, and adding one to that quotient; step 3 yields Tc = 2.03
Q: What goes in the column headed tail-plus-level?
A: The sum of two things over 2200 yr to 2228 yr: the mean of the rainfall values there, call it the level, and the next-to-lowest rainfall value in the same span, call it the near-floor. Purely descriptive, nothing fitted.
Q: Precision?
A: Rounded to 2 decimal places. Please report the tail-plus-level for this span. 7.38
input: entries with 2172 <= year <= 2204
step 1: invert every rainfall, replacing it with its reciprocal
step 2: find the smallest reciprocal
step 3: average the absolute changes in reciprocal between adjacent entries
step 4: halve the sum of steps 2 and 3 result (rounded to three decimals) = 0.143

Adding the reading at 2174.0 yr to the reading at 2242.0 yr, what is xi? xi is 6.7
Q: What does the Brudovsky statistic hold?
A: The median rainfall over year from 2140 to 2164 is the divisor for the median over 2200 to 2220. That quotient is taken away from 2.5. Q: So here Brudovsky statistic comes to 1.50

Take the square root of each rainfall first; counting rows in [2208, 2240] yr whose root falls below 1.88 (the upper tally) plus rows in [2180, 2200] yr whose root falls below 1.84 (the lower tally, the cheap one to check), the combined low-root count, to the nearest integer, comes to 5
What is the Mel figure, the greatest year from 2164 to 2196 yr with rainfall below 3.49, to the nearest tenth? 2194.0 yr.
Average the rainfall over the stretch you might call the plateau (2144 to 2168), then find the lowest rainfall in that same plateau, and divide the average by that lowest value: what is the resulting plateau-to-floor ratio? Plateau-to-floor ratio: 1.098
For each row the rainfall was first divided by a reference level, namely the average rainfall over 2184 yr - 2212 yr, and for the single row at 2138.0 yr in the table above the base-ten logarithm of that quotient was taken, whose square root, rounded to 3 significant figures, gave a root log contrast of 0.224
